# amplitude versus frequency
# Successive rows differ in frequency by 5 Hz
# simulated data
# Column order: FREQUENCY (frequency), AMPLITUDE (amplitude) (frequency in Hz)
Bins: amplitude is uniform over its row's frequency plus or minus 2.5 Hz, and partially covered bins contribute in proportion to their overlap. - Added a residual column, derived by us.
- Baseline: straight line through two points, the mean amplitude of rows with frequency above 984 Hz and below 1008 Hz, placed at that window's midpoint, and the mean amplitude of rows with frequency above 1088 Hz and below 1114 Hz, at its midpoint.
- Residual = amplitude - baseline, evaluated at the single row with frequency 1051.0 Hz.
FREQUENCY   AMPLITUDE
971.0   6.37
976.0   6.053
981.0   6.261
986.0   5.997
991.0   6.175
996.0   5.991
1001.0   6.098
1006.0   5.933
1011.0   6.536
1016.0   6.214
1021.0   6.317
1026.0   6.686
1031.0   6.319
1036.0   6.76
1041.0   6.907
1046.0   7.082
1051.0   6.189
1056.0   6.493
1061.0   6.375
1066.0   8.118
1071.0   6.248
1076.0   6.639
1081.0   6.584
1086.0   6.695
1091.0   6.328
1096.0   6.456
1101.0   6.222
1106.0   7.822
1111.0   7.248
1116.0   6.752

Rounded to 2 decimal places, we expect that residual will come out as -0.26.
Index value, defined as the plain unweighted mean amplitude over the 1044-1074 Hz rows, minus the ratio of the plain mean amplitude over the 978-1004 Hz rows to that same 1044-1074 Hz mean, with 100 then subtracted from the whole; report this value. -94.2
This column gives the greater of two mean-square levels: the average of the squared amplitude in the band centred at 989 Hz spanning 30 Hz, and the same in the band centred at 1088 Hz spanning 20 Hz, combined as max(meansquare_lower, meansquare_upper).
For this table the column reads 42.5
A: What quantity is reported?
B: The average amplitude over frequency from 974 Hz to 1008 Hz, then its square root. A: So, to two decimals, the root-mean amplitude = 2.46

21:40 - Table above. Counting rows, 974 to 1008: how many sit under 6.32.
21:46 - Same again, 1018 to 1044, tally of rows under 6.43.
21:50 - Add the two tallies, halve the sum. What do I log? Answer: 4.5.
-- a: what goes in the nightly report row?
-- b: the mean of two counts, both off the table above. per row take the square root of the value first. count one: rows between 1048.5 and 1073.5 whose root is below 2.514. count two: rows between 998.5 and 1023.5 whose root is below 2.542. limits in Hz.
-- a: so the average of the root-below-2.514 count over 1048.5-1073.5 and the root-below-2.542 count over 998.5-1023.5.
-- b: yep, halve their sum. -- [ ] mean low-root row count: 3.00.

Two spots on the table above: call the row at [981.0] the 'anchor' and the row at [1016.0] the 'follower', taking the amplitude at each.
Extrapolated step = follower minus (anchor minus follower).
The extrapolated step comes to 6.2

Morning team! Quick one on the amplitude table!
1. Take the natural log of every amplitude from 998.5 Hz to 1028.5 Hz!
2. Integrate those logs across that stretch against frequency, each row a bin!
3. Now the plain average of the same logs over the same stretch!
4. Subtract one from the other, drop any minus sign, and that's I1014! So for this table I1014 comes 53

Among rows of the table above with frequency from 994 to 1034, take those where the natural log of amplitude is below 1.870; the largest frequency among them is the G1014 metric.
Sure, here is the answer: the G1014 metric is 1031.0 Hz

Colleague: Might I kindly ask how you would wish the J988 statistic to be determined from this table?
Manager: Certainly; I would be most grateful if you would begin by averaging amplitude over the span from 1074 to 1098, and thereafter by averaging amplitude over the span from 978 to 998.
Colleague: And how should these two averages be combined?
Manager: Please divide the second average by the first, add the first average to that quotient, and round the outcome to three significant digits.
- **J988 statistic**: 7.47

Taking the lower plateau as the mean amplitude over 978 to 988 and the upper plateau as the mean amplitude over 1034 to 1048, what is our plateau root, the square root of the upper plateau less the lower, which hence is 0.89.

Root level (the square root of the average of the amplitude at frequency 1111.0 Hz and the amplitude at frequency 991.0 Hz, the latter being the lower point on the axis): 2.591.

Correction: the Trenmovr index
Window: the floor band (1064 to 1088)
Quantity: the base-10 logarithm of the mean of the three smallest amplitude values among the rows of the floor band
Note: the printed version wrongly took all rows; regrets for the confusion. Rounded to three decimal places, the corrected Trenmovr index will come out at 0.812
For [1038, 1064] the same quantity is 0.803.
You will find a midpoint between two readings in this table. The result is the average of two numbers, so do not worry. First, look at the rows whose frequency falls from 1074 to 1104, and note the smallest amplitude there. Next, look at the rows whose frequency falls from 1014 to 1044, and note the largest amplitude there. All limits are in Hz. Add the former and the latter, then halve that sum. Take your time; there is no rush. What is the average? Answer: 6.6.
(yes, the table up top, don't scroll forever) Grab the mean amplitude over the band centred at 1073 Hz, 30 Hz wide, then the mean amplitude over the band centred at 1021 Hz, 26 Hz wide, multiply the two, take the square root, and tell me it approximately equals 6.59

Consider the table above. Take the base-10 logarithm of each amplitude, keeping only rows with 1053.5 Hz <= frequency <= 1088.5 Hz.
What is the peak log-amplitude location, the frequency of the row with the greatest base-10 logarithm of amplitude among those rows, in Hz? 1066.0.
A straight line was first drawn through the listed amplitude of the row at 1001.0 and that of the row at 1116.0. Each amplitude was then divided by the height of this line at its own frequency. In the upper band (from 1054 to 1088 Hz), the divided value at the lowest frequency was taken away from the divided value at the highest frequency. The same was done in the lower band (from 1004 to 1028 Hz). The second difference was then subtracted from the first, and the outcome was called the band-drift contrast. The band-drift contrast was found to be -0.10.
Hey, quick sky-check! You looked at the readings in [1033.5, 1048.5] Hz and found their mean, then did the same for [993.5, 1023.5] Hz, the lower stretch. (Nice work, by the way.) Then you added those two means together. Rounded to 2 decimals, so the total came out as 13.10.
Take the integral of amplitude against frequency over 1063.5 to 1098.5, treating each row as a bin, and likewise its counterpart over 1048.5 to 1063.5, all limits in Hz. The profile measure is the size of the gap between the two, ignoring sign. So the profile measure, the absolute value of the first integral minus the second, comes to 140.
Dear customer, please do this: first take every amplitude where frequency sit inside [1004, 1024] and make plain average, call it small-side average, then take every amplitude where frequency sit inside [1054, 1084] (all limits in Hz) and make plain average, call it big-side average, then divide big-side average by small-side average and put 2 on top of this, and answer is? 3.08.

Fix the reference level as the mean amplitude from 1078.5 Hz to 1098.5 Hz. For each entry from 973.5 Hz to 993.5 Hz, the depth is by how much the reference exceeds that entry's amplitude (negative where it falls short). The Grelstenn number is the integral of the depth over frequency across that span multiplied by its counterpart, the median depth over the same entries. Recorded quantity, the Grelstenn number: 3.2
